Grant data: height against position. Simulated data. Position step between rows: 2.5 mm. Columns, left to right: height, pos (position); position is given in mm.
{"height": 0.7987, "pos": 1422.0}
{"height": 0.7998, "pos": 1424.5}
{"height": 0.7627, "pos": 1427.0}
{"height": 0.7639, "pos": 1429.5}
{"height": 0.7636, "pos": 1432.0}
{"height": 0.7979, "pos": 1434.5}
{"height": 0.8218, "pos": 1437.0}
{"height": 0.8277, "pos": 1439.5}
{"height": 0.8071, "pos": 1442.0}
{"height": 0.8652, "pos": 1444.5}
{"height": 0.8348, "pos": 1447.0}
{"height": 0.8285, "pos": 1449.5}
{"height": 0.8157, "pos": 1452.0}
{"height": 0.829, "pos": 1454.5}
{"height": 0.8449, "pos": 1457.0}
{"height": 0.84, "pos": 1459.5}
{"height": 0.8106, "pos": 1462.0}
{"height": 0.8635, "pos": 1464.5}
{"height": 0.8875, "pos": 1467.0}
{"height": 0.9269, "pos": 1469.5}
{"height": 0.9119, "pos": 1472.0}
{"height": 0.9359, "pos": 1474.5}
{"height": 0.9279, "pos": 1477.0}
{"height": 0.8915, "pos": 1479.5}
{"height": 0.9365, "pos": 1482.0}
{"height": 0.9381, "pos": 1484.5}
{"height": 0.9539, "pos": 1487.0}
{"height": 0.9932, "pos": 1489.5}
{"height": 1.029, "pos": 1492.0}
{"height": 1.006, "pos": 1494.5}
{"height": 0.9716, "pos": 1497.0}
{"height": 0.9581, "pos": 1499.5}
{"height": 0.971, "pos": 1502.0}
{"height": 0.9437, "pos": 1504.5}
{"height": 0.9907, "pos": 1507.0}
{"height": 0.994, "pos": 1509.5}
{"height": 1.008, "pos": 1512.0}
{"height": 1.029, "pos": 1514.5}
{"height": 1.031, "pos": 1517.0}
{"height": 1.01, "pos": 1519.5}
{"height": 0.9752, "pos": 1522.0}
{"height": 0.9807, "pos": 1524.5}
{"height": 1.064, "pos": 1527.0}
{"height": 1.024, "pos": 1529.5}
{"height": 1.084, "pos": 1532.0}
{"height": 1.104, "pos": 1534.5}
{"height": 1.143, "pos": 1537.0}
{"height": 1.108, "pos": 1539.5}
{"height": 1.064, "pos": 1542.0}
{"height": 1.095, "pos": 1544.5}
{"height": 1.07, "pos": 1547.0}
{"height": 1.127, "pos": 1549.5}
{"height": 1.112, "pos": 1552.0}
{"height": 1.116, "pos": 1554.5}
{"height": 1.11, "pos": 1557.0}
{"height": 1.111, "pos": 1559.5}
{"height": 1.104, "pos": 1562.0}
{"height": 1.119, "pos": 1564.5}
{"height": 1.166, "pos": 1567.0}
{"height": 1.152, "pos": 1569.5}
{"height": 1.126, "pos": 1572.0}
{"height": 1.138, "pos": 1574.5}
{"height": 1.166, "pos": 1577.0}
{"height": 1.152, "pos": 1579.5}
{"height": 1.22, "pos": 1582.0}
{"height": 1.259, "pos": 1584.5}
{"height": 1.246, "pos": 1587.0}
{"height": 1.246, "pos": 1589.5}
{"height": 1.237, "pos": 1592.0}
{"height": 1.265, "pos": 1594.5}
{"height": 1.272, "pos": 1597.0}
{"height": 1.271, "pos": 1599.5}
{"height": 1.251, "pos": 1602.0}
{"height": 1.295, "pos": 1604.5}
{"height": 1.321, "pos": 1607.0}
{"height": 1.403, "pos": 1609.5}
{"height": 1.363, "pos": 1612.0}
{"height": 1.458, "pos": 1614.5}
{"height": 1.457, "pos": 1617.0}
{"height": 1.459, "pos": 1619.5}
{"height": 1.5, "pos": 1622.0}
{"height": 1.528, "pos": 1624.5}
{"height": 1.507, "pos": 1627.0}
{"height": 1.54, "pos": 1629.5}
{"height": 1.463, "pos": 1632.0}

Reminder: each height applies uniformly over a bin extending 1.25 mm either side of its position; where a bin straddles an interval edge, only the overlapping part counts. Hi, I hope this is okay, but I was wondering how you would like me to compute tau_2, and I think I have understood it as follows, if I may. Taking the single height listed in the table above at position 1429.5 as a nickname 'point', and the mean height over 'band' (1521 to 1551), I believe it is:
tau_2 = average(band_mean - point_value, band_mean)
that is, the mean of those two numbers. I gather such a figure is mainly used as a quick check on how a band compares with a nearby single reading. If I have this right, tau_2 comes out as 0.69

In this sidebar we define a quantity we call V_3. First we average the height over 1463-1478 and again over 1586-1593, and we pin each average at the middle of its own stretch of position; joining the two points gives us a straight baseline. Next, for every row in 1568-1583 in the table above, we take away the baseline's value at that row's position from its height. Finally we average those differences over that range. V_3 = -0.045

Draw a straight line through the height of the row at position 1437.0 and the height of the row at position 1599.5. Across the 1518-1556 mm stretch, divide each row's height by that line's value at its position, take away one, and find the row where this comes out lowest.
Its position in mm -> 1524.5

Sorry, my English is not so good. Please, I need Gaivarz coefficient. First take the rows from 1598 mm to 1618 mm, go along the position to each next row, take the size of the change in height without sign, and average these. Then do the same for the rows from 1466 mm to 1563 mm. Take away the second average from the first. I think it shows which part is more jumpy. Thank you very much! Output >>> 0.018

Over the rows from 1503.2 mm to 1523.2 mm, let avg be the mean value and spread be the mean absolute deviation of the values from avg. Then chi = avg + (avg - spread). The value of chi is 1.97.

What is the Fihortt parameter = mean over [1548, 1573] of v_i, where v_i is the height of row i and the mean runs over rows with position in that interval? 1.12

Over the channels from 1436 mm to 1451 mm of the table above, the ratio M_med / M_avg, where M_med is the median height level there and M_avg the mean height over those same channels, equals 0.997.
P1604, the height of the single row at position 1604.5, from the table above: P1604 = 1.295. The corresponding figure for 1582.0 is 1.22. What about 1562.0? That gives 1.104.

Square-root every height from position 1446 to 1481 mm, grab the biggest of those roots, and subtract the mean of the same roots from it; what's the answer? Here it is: 0.036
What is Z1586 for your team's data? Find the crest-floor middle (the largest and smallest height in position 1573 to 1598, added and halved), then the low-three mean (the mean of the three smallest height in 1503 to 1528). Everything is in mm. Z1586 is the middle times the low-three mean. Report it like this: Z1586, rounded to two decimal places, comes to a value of 1.16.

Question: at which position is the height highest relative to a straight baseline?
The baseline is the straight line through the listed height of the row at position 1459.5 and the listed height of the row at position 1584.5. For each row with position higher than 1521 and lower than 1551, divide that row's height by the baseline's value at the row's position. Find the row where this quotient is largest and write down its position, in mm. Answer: 1537.0 mm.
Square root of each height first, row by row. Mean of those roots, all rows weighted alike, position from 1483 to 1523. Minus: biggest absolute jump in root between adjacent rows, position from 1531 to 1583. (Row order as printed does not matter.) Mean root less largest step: 0.96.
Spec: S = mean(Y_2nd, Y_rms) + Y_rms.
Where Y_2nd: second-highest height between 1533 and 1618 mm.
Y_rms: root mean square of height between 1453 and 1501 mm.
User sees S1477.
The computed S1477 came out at 2.11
